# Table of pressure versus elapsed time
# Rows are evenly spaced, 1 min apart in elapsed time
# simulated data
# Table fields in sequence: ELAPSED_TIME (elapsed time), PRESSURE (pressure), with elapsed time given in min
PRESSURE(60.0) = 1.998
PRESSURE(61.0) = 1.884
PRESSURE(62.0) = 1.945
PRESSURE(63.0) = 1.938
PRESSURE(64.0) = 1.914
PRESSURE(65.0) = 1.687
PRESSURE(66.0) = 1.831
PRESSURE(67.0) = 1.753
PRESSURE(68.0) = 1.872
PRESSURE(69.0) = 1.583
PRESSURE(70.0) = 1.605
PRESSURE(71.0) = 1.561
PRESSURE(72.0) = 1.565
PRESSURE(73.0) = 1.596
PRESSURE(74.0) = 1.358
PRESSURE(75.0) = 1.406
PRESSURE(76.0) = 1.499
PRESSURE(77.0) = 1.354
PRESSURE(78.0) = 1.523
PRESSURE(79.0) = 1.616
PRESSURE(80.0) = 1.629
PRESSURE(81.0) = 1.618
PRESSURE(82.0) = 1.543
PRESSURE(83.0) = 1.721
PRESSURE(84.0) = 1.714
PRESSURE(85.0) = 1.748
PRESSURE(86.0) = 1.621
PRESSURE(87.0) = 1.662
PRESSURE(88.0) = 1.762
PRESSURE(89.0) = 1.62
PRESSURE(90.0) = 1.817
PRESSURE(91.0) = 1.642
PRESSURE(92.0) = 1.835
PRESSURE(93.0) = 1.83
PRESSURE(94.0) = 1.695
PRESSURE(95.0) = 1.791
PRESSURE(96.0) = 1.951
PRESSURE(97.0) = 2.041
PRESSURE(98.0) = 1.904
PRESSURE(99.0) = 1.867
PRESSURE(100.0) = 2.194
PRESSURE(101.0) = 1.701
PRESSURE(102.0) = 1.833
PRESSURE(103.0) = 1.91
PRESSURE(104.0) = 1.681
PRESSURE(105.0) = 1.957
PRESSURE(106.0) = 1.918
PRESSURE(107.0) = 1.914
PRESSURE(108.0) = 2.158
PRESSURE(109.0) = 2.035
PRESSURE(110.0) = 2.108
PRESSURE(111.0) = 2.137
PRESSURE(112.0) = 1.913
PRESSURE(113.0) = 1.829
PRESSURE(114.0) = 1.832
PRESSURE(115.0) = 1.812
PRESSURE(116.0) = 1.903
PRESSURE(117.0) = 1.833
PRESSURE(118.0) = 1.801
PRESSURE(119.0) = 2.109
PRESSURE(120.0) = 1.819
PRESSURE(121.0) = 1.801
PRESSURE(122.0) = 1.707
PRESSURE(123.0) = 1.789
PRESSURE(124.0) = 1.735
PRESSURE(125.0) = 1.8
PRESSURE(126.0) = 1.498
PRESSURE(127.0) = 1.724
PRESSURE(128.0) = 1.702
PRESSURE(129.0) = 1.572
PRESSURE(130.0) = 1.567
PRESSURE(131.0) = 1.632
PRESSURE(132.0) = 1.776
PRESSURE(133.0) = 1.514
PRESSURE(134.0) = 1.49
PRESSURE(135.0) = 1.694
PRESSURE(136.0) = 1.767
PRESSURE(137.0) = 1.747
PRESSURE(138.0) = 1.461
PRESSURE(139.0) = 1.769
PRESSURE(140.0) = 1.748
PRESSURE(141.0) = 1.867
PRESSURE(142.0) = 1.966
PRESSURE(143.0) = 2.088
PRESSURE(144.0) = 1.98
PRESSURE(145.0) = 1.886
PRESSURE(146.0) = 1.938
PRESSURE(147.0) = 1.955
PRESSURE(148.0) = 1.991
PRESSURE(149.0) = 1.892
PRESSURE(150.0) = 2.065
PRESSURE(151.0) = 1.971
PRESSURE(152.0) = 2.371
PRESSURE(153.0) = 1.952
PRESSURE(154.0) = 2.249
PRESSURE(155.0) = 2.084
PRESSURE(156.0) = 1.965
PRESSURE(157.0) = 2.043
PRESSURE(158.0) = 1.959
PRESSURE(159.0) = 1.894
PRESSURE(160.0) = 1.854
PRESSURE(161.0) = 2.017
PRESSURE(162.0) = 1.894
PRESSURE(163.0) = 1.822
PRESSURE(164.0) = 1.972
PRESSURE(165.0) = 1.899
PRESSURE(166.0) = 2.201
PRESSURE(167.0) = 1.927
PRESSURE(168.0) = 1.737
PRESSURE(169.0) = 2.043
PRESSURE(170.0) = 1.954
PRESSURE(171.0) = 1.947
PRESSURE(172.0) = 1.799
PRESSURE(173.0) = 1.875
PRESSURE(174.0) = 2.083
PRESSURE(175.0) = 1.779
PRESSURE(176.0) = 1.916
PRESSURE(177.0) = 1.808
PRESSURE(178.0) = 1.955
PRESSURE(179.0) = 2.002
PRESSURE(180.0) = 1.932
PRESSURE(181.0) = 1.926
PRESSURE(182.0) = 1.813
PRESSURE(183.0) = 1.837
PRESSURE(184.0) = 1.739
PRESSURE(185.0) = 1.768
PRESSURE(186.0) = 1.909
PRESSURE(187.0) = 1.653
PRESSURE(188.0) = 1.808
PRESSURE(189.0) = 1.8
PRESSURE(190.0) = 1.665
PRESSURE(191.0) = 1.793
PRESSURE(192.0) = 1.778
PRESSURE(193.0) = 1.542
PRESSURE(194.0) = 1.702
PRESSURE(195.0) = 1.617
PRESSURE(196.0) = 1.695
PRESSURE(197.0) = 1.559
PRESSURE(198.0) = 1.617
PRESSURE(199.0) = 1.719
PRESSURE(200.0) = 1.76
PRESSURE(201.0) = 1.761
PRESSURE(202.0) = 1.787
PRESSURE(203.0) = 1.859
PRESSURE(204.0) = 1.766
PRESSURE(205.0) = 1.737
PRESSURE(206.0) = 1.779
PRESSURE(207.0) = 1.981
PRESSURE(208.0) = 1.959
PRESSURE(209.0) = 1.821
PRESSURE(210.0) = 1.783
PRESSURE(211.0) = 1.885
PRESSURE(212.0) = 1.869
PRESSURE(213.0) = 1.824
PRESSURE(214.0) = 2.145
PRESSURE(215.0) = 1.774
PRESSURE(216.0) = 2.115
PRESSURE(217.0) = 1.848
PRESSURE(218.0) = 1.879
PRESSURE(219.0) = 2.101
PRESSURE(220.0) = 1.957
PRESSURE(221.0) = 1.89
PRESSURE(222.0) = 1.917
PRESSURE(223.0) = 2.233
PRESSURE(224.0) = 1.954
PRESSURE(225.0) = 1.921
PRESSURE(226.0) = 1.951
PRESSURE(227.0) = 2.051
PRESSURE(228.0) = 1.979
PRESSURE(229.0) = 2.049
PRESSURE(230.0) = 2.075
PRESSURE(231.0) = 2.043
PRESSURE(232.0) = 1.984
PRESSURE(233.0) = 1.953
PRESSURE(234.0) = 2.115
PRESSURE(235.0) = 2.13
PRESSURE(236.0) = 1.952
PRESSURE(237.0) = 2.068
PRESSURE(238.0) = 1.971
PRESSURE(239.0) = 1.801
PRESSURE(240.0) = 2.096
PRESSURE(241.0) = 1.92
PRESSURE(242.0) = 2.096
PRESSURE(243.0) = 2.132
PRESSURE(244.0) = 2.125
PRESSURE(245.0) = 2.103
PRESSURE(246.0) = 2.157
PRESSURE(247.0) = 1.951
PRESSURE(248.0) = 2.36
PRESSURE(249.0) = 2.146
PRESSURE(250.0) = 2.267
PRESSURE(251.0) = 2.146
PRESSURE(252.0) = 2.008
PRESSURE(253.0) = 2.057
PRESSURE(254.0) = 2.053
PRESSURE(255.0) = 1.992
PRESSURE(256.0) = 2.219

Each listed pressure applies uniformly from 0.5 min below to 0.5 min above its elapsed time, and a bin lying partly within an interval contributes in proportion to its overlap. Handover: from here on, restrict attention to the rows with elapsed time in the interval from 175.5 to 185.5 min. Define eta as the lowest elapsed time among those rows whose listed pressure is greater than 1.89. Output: 176.0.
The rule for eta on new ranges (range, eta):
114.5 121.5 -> 116.0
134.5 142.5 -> 142.0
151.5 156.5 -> 152.0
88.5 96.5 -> 96.0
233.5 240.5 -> 234.0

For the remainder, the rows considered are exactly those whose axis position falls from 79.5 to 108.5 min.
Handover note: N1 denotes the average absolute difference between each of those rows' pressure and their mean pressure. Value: 0.130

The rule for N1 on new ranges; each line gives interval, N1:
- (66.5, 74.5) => 0.100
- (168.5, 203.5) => 0.101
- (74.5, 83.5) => 0.089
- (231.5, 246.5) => 0.088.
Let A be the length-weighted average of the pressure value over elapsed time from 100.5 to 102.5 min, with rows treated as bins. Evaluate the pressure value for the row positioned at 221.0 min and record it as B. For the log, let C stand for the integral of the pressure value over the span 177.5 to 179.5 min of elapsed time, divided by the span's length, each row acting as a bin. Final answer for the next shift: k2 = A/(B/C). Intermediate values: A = 1.8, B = 1.89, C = 1.98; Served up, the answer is 1.8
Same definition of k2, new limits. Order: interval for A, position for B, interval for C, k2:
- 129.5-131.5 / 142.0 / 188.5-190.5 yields 1.4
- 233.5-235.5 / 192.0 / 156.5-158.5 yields 2.4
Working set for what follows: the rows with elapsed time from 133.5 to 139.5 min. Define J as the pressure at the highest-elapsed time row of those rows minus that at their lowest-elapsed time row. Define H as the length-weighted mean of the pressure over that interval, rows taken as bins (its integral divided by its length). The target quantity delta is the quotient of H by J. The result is 6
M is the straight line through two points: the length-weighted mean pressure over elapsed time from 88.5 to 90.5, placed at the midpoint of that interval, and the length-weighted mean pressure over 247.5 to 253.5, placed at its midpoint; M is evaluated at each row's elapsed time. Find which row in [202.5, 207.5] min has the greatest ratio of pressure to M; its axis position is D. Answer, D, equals 207.0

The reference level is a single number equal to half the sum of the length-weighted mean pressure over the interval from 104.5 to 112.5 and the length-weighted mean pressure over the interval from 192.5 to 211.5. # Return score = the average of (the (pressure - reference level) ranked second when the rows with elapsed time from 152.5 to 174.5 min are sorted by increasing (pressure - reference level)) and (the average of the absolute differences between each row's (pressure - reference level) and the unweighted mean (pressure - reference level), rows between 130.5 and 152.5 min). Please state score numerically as 0.040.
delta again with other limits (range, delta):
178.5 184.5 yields -7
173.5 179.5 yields -24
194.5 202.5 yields 10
